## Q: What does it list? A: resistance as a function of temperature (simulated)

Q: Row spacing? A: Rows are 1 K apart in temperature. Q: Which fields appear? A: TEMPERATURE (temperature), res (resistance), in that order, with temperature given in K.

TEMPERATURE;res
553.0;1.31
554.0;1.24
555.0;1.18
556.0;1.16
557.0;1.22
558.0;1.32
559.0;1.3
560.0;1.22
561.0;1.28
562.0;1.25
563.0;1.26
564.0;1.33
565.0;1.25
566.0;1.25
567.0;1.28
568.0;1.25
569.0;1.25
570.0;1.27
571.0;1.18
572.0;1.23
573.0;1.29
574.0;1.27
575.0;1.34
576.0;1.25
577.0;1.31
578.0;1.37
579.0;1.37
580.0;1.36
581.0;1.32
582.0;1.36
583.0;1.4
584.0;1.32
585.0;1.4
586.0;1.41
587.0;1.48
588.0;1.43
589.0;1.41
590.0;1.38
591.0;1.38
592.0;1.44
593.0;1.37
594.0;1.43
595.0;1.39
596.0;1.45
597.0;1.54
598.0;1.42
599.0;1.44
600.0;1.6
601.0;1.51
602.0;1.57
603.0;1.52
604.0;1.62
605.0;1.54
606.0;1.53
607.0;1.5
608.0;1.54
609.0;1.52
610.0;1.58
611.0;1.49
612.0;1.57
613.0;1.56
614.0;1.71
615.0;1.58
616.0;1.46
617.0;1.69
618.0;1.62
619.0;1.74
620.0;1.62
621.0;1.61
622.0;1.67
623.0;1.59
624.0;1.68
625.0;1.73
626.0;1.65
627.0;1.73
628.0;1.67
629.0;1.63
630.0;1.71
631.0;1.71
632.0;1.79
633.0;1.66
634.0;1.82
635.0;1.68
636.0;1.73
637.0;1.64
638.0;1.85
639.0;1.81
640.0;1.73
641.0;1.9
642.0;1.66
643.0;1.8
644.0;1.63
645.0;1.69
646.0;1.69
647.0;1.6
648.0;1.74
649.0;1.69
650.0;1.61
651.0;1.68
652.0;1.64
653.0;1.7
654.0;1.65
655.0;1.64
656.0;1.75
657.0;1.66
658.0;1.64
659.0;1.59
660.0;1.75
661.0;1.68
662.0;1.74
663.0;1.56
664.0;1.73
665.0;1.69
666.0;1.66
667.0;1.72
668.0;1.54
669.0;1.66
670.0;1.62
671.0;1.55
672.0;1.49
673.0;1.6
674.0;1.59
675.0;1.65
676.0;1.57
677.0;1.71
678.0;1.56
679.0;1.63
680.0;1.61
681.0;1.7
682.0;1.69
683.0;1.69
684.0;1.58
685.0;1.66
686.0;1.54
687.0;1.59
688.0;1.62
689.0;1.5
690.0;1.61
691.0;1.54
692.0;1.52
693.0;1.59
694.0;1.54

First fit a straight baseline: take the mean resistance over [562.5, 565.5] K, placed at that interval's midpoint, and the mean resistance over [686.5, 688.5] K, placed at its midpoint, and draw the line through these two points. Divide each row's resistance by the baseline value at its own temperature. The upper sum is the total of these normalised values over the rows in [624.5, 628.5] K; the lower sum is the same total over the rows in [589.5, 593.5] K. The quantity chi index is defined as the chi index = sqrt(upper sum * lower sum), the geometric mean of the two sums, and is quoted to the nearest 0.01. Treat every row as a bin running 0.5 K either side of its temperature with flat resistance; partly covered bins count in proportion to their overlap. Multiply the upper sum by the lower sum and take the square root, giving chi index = 4.40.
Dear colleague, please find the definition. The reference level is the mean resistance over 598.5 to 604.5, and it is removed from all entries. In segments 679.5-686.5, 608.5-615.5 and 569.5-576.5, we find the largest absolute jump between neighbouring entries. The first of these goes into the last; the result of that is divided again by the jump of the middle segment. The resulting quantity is 5.0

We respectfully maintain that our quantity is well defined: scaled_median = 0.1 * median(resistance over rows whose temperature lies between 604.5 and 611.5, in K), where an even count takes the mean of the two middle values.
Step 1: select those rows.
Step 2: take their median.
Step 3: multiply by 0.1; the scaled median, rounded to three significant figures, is 0.153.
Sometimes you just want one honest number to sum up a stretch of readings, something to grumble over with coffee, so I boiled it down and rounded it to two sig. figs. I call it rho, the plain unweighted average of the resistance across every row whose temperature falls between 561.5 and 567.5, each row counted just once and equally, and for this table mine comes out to 1.3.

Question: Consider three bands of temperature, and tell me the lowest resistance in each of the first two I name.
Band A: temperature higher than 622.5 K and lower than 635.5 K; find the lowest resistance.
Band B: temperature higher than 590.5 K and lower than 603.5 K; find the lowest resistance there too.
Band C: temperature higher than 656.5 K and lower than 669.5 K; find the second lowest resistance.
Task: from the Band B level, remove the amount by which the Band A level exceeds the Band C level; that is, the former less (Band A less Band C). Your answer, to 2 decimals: 1.34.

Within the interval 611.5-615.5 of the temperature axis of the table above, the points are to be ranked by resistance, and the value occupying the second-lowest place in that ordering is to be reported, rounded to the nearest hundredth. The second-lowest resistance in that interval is 1.57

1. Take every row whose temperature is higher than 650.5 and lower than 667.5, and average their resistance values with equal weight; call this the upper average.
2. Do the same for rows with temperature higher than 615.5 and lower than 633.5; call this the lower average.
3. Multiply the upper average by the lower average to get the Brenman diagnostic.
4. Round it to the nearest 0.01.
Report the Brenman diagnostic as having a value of 2.79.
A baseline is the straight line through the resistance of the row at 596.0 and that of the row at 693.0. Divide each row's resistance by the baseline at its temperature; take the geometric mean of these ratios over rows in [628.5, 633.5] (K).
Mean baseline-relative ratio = 1.13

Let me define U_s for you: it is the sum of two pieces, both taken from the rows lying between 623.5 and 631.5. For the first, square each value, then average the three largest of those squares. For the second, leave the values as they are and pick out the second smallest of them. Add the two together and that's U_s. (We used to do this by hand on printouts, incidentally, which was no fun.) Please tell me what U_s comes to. 4.6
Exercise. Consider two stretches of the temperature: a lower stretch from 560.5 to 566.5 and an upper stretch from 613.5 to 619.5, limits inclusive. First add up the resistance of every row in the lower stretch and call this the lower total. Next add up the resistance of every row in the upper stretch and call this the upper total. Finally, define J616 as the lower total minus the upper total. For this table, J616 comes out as -2.2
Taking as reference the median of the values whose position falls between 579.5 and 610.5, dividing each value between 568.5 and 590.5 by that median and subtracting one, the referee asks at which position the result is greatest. 587.0 K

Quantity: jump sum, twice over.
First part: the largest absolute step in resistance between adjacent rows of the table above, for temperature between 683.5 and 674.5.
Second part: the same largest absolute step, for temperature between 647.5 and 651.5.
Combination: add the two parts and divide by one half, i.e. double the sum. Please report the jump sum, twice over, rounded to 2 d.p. 0.46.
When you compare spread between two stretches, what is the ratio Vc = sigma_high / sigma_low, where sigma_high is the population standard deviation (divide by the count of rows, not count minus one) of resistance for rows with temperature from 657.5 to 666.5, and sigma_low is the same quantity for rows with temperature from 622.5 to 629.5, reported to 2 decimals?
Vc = 1.32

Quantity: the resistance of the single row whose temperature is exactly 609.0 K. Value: 1.52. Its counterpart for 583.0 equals 1.4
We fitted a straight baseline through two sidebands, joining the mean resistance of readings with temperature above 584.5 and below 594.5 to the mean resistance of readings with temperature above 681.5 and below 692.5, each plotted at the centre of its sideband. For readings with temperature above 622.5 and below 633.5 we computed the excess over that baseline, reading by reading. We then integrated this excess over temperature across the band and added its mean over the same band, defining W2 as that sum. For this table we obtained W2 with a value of 2.4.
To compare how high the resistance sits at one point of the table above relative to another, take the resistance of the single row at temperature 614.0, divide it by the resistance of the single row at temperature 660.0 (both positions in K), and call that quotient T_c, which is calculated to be 0.98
